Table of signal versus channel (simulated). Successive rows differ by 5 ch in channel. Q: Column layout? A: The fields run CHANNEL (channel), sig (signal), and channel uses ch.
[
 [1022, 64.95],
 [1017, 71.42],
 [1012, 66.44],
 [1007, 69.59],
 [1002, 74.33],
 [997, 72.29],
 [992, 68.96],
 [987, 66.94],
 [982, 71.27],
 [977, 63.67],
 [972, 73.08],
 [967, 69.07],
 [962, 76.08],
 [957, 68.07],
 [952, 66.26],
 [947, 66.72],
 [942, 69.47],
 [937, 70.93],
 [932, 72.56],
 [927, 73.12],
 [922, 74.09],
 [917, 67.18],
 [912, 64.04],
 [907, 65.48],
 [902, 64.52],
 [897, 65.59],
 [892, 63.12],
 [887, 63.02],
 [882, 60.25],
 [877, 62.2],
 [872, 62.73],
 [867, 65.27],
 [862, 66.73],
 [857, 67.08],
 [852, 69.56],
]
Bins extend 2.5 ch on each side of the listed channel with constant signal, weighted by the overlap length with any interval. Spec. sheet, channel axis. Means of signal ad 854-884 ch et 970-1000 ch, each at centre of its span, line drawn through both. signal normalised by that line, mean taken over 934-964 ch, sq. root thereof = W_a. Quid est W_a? 1.01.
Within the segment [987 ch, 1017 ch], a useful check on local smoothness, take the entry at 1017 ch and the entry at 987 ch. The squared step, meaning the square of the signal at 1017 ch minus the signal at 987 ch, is 20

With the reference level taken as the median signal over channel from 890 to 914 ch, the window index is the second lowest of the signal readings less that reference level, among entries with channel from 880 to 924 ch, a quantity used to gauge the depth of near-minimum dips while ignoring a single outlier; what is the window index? -1.5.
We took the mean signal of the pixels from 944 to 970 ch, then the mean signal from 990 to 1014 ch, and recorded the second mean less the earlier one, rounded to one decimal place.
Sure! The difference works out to 1.1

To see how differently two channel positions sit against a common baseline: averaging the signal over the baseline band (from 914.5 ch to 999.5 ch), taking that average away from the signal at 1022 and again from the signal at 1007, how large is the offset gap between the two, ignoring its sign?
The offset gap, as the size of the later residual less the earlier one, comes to 4.6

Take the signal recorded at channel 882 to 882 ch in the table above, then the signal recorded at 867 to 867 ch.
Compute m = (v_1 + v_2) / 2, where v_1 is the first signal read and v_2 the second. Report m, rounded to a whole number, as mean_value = 63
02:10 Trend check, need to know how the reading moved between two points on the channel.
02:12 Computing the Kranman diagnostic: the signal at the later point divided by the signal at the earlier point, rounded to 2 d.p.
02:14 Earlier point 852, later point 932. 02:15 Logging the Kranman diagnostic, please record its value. 1.04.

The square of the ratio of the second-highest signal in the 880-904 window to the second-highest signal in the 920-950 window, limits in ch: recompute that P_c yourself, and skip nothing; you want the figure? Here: 0.78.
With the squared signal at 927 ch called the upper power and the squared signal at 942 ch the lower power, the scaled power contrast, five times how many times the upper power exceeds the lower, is 5.54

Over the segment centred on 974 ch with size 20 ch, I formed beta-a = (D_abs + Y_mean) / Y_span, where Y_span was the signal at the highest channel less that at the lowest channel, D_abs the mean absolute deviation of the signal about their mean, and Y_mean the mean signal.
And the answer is 33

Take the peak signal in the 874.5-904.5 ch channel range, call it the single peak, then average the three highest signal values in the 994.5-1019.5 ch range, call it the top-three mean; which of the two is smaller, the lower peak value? 65.6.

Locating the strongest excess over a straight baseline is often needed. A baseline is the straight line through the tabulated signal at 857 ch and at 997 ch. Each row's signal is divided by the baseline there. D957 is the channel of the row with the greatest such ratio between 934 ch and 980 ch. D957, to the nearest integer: 962 ch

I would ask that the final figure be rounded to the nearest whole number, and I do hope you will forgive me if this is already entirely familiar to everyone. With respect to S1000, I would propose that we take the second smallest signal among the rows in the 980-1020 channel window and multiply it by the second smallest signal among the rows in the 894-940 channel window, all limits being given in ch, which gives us 4319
